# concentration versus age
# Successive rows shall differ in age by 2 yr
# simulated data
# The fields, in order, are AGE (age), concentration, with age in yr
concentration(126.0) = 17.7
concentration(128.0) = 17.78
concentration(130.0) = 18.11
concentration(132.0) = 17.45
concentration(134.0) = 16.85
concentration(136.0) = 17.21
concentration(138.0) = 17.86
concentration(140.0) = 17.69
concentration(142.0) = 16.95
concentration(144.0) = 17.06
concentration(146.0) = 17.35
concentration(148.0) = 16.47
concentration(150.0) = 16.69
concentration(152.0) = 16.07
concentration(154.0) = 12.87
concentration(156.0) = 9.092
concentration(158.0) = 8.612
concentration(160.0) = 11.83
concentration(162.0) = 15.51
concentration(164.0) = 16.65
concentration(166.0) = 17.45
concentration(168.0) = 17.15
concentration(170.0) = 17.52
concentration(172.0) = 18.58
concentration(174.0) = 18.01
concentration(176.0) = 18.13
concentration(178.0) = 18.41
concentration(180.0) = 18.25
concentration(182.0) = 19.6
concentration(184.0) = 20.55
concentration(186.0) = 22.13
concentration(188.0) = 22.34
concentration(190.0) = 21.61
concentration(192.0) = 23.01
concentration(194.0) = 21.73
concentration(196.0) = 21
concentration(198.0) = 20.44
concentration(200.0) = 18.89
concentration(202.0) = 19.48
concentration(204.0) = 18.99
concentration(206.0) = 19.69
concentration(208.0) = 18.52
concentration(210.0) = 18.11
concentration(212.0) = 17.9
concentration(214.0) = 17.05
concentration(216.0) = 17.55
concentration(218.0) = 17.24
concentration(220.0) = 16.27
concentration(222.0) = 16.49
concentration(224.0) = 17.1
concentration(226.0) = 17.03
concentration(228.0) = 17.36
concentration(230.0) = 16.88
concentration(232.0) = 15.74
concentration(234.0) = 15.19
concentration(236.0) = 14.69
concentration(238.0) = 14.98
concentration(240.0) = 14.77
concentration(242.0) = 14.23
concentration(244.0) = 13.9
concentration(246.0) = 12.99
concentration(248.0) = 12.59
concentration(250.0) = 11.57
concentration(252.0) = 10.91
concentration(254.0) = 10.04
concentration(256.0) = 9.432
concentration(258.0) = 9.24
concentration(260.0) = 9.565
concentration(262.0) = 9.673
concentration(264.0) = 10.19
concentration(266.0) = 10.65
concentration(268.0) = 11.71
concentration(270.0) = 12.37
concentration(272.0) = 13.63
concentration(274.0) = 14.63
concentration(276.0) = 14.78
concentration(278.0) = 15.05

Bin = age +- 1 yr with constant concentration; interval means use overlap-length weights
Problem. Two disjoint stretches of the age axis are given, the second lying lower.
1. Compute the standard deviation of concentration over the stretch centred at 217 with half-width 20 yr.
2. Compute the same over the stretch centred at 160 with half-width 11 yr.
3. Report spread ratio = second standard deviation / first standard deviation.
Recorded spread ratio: 2.2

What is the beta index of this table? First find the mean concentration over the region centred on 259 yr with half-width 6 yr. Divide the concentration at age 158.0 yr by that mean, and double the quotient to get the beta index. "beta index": 1.8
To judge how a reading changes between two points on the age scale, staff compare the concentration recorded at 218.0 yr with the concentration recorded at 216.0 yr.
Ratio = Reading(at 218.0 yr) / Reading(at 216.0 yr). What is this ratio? 1.0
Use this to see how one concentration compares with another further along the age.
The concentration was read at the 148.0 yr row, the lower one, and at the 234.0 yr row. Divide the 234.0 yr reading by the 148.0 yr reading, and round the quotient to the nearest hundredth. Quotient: 0.92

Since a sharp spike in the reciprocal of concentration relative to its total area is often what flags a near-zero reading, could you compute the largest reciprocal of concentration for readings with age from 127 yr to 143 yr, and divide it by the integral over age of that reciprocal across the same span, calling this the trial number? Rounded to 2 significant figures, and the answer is 0.065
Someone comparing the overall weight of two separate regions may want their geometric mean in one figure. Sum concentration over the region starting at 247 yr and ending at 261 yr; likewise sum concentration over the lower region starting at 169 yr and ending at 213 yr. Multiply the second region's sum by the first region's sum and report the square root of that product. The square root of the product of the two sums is 178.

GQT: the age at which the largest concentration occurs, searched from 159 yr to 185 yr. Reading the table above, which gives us 184.0 yr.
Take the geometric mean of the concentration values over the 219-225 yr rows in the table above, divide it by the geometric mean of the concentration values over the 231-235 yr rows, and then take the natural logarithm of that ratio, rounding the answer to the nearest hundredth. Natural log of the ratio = 0.07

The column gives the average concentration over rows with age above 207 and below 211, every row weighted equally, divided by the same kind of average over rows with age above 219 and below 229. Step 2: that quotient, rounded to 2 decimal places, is 1.09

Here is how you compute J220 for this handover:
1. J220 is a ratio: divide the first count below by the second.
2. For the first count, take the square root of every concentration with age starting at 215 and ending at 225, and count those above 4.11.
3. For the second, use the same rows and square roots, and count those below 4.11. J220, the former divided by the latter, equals 1.5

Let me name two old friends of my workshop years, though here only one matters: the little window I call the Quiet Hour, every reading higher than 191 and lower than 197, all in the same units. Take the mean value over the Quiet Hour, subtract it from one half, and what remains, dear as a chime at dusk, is -21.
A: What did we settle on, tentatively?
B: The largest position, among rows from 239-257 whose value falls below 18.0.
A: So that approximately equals 256.0 yr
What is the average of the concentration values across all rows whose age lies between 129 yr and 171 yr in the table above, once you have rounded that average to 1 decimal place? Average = 15.8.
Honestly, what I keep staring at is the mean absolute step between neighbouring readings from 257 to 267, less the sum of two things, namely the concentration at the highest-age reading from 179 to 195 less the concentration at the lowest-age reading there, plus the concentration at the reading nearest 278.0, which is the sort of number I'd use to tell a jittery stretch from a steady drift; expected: -18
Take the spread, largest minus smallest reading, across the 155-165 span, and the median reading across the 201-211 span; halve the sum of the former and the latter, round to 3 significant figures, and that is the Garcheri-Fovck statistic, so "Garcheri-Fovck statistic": 13.5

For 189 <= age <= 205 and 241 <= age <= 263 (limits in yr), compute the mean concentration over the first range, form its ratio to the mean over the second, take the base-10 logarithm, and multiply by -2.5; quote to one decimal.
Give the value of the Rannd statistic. -0.7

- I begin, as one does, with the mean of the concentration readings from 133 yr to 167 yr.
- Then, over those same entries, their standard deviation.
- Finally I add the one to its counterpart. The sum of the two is 18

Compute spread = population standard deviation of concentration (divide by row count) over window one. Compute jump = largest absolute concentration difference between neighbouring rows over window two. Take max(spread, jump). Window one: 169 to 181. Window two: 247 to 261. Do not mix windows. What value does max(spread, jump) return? 1.0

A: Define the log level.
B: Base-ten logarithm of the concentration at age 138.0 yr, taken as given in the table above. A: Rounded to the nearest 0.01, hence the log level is 1.25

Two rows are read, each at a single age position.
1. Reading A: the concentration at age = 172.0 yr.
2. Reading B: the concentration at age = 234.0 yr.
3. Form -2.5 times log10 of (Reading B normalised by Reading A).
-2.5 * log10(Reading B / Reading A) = 0.22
